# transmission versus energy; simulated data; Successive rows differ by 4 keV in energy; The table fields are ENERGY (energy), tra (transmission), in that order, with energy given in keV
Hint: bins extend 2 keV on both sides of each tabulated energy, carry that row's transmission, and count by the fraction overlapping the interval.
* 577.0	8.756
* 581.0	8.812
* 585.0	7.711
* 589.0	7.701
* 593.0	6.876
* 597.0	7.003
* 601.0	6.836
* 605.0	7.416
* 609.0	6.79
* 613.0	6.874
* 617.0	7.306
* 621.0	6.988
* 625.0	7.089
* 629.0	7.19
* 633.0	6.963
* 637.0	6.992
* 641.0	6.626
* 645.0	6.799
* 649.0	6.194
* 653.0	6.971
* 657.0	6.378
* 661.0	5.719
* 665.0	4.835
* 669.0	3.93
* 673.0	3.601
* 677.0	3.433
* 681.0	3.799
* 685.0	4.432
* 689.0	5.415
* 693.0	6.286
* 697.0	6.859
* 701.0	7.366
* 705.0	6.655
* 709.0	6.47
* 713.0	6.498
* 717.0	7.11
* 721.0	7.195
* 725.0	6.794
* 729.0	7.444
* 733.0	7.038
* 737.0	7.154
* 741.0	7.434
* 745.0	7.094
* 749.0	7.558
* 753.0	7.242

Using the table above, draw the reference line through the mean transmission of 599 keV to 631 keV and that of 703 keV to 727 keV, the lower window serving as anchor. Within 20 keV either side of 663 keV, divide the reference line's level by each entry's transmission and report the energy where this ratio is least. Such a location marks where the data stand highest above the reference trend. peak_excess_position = 653.0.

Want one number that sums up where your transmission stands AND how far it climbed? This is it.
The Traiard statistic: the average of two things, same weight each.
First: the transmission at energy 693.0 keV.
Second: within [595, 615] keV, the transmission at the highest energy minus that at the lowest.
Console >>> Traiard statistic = 3.1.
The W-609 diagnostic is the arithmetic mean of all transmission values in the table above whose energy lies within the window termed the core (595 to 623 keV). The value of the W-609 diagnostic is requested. 7.0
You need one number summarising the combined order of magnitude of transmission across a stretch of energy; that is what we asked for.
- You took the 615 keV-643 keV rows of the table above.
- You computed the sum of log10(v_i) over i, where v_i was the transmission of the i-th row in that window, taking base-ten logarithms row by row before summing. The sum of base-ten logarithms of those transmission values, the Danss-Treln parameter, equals 5.9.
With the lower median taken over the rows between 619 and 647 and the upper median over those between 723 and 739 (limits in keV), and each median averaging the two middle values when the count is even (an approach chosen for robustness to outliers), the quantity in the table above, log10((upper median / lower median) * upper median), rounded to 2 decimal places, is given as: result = 0.86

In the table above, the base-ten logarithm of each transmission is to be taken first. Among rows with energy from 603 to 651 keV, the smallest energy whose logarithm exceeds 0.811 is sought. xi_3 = 605.0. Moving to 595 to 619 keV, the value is 597.0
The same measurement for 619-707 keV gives 621.0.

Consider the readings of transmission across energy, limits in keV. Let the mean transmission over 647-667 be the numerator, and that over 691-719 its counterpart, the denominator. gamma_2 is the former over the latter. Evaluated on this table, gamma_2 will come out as 0.89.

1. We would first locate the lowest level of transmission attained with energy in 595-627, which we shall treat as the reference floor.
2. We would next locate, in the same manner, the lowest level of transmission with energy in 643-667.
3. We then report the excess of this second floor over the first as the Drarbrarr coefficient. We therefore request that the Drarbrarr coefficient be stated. -2.0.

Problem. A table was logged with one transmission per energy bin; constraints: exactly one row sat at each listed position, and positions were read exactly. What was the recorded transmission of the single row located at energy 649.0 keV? 6.194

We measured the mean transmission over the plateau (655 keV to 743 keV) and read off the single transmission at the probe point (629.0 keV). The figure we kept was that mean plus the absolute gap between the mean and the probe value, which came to 7.2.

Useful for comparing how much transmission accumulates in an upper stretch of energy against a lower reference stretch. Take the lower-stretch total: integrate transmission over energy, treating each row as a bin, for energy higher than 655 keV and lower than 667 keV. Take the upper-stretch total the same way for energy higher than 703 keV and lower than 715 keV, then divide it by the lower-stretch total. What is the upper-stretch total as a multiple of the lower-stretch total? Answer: 1.16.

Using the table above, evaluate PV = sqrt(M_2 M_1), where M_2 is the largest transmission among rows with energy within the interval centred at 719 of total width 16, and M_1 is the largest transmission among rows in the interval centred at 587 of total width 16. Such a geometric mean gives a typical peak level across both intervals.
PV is 8.0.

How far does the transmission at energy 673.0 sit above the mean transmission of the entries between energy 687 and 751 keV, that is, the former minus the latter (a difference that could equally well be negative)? -3.3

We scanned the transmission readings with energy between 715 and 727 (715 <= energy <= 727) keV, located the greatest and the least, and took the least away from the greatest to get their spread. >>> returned 0.40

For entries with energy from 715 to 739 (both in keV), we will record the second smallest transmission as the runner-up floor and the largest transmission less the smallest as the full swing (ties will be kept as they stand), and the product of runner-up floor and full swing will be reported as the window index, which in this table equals 4.6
